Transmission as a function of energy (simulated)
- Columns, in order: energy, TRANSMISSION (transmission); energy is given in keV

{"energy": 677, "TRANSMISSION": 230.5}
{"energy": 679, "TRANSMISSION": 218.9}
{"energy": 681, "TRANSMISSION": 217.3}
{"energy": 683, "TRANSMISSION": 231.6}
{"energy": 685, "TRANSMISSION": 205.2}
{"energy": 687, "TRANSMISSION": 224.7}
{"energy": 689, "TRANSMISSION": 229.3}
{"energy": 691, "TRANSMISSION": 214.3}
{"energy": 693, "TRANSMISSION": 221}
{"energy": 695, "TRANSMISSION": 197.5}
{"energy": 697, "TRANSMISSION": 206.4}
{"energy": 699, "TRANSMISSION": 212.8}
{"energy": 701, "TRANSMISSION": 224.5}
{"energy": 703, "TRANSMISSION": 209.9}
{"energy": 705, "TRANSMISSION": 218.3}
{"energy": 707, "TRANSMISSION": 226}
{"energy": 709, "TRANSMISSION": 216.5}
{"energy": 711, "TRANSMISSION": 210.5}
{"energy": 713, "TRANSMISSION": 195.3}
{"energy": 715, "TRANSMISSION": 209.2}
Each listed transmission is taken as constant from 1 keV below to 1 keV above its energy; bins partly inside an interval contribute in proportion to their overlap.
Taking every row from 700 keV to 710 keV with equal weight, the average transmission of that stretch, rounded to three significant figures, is 219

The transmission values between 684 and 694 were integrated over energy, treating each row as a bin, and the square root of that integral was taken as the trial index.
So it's 46.8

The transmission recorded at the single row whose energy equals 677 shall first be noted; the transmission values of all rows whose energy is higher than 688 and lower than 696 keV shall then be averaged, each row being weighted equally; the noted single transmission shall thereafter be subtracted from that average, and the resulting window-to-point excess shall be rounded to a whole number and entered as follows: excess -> -15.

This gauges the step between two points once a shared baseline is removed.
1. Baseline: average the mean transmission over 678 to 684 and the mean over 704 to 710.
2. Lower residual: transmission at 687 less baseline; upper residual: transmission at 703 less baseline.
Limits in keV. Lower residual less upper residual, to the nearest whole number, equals 15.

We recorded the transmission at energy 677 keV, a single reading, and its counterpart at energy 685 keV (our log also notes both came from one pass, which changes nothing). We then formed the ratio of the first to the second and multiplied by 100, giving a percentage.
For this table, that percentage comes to 112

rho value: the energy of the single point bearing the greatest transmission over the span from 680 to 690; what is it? 683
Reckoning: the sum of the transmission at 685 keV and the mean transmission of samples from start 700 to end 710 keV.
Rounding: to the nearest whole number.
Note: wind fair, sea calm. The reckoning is 424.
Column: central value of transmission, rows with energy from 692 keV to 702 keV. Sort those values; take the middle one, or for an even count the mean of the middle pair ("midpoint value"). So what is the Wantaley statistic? 213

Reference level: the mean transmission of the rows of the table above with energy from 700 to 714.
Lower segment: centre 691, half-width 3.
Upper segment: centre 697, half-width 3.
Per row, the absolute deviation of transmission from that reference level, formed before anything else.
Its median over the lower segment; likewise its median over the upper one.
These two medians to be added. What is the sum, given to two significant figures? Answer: 15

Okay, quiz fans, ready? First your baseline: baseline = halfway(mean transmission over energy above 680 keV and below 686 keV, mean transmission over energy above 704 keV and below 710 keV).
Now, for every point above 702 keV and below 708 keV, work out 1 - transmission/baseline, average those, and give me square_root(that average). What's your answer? 0.07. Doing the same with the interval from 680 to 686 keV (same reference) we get 0.07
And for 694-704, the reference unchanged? 0.20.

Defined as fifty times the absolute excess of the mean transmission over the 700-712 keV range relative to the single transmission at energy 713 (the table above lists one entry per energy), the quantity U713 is 1116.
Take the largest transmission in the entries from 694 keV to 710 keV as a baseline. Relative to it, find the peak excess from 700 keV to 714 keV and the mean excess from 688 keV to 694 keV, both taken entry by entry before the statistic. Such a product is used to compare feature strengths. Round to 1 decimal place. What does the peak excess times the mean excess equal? 0.0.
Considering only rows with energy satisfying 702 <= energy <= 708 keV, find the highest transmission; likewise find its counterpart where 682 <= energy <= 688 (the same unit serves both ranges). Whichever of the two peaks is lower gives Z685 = 226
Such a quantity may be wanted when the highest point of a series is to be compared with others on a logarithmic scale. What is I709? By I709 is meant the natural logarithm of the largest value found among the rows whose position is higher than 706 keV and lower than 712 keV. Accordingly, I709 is 5.421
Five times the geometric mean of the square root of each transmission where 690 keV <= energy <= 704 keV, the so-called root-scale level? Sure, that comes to 72.8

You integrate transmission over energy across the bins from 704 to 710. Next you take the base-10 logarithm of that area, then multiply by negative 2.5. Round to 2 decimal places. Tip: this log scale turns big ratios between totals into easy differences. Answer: -7.80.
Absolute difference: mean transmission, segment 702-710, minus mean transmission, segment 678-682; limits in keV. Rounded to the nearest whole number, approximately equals 0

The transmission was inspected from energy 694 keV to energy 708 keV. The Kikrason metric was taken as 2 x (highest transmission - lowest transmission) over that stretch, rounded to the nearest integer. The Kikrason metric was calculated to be 57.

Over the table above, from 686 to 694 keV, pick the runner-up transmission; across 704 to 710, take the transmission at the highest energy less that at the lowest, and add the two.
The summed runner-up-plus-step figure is 223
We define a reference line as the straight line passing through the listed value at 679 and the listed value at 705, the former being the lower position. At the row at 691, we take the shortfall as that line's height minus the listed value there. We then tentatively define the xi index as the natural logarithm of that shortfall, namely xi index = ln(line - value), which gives 1.46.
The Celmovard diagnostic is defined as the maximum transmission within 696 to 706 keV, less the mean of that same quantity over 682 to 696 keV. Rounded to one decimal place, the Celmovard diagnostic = 6.8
